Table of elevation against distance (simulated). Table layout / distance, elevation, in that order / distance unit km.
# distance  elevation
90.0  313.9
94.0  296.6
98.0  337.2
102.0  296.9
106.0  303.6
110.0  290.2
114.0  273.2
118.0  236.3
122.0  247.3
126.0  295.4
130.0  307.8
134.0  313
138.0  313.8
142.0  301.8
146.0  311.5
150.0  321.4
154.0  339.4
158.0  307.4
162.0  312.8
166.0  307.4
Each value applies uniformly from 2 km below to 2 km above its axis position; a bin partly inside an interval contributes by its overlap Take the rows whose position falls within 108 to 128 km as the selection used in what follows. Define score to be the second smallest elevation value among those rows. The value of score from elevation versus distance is 247.3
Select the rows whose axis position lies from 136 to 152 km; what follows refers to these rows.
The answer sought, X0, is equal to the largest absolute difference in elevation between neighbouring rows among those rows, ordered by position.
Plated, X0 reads 12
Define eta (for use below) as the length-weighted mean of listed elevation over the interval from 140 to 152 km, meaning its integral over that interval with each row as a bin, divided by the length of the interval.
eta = 312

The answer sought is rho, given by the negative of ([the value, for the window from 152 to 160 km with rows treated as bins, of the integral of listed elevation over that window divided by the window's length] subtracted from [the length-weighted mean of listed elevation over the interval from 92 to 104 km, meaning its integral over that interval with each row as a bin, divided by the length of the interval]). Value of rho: 13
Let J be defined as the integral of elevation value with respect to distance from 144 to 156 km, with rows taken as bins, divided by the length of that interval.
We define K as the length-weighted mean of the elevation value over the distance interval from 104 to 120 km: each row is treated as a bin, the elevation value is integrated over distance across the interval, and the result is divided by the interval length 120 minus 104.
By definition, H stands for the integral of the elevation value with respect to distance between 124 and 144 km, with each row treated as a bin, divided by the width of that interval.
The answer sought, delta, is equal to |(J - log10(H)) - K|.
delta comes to 46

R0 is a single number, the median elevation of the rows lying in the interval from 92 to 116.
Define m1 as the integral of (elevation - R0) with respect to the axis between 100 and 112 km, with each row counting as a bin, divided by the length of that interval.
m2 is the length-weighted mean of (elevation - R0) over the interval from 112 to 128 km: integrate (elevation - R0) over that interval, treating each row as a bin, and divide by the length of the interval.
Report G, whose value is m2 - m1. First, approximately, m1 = 0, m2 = -34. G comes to -34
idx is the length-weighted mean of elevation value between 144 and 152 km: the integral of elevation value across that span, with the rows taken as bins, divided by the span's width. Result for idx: 316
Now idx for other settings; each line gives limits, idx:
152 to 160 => 323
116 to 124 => 242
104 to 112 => 297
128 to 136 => 310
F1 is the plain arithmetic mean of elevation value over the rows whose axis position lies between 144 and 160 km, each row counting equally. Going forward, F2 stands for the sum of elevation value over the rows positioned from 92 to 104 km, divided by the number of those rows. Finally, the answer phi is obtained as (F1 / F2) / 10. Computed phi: 0.103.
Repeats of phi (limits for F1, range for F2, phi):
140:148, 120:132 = 0.108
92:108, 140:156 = 0.097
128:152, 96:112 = 0.101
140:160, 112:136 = 0.113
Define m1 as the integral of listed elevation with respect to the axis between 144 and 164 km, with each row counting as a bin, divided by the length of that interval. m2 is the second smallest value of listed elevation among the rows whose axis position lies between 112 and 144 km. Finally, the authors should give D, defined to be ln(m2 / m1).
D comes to -0.25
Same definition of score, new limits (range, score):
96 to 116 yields 290.2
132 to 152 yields 311.5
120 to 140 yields 295.4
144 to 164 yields 311.5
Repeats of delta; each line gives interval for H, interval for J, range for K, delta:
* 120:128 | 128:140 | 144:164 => 9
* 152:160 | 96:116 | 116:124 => 56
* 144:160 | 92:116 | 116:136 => 17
